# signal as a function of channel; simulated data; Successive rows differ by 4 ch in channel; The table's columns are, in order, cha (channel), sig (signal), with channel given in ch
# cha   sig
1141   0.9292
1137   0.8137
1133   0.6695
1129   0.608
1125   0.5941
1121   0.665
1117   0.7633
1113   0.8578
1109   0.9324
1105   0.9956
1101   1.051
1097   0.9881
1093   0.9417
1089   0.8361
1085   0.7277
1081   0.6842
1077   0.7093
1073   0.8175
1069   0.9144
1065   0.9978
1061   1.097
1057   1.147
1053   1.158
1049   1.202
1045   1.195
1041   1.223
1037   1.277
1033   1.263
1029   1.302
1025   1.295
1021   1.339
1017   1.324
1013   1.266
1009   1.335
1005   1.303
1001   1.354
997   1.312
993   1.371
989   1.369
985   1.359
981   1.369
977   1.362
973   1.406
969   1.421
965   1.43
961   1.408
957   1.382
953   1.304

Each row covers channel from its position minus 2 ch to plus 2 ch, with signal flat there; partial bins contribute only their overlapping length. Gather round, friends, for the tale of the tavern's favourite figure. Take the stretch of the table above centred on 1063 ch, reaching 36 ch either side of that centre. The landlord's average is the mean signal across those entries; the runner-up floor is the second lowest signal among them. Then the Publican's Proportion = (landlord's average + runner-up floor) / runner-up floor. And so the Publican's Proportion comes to 2.45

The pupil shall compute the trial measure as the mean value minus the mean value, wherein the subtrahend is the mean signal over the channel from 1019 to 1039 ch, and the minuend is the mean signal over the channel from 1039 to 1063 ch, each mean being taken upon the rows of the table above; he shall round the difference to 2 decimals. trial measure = -0.12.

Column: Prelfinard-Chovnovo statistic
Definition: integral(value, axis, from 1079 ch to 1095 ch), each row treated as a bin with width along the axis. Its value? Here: 13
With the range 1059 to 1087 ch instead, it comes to 24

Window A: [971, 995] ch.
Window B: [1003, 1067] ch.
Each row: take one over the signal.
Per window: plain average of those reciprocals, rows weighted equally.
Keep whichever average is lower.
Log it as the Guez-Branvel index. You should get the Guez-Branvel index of 0.73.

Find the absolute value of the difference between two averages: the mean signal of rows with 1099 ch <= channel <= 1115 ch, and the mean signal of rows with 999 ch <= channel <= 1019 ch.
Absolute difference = 0.36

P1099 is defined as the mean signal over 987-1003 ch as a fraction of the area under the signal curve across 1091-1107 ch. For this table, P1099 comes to 0.085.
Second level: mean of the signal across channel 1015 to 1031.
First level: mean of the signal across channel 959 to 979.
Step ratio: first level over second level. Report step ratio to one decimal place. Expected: 1.1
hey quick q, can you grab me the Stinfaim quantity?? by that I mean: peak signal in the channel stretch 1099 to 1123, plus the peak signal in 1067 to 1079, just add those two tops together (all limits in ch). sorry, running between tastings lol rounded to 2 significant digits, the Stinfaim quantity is 2.0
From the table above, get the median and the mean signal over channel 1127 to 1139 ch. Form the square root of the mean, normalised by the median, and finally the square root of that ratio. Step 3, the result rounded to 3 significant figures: 1.12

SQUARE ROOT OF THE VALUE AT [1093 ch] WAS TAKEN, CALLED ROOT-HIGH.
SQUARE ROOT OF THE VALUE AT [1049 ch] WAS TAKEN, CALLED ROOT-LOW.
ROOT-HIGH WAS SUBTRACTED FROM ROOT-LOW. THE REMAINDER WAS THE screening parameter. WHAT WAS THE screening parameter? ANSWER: 0.13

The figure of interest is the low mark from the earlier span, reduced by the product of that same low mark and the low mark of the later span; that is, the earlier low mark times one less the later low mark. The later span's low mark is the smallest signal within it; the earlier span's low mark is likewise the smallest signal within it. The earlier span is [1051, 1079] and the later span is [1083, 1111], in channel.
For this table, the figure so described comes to 0.2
